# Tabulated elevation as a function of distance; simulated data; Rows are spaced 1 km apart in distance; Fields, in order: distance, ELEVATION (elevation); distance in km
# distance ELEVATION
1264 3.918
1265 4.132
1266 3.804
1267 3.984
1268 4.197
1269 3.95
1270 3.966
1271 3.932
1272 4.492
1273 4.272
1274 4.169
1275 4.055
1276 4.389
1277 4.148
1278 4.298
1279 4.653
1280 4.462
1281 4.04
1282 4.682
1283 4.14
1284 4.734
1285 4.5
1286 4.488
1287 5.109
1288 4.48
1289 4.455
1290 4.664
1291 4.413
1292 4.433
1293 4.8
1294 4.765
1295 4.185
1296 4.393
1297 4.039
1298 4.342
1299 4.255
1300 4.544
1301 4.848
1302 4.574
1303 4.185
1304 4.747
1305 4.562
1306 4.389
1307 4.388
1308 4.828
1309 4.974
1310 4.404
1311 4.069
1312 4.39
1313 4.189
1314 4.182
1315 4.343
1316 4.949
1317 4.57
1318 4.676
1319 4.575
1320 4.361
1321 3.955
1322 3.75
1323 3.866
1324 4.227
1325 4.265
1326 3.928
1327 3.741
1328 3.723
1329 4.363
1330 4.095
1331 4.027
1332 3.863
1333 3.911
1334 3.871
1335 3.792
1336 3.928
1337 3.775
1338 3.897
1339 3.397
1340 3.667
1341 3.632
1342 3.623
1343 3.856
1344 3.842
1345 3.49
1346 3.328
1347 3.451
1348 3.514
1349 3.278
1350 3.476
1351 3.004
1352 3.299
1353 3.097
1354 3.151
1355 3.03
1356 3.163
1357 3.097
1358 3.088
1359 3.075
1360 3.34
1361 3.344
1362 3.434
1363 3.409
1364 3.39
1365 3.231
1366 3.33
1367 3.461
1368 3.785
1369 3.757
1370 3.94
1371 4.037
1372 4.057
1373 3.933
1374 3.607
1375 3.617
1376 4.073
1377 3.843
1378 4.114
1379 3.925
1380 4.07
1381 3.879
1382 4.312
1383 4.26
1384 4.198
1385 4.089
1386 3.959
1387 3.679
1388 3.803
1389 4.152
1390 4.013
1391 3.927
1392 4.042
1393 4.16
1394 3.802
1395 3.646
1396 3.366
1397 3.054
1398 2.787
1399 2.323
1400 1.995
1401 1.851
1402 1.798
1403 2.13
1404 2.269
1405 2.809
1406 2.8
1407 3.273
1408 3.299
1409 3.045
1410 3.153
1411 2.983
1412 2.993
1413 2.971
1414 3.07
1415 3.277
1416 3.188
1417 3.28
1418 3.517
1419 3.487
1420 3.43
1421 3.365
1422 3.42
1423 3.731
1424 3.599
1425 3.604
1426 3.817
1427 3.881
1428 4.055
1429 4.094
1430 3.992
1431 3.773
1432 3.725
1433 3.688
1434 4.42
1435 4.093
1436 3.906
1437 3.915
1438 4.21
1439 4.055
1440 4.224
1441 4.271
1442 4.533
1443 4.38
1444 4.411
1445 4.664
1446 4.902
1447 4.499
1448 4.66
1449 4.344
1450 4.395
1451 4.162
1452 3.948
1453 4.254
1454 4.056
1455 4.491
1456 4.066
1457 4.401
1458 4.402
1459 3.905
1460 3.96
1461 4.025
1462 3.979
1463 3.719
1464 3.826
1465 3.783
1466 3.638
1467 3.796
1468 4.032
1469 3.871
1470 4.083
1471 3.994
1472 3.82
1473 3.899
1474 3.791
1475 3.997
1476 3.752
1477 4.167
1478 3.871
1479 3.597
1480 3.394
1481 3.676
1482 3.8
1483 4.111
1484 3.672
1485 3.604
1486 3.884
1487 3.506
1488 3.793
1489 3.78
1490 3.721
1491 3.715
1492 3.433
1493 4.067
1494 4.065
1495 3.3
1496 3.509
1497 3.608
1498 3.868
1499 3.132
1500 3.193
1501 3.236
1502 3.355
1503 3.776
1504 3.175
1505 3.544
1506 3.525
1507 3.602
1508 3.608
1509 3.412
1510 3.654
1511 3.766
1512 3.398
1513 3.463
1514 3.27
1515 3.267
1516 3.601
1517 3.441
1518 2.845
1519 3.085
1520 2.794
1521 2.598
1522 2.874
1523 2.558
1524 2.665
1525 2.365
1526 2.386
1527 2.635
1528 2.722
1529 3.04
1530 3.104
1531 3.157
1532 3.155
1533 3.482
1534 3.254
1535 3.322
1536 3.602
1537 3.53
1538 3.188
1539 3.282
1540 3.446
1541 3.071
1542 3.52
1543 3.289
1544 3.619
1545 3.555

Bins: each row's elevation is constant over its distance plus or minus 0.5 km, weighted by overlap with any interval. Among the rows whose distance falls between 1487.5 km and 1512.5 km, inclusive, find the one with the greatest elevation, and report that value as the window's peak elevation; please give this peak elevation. 4.067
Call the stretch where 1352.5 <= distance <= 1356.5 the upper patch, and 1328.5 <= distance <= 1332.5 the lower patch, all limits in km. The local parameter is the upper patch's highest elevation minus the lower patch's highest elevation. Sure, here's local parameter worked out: -1.2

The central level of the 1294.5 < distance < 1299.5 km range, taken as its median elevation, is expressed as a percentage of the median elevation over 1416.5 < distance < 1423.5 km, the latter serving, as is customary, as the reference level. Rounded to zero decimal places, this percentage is 124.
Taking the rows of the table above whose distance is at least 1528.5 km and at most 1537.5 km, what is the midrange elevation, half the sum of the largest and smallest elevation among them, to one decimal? 3.3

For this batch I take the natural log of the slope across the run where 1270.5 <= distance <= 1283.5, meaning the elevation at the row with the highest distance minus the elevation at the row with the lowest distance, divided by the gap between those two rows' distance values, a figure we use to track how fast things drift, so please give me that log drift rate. -4.06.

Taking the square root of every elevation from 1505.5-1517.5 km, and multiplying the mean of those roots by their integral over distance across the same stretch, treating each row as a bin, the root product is 42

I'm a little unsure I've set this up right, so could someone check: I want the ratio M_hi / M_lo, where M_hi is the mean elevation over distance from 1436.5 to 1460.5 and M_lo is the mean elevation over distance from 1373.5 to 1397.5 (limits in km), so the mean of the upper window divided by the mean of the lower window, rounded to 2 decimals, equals 1.10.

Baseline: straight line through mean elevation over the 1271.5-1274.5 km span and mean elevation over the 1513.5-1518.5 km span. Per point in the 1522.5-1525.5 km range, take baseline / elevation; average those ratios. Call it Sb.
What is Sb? 1.29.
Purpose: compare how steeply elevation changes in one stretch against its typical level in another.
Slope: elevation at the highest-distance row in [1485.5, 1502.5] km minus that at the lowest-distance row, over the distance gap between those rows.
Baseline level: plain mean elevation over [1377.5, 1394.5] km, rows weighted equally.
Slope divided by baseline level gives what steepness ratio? -0.0082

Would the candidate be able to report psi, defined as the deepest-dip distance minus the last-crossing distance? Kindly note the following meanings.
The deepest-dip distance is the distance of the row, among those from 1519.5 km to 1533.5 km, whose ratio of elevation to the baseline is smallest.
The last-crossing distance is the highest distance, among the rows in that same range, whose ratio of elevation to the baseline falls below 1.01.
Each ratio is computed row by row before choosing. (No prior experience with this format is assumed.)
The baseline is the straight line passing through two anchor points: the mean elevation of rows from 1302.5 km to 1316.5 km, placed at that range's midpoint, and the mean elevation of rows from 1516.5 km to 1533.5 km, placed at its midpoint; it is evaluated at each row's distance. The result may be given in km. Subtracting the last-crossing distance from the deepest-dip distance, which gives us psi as -3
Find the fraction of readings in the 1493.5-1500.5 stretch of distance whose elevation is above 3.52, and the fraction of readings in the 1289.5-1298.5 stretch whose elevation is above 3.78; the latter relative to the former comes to 2.3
